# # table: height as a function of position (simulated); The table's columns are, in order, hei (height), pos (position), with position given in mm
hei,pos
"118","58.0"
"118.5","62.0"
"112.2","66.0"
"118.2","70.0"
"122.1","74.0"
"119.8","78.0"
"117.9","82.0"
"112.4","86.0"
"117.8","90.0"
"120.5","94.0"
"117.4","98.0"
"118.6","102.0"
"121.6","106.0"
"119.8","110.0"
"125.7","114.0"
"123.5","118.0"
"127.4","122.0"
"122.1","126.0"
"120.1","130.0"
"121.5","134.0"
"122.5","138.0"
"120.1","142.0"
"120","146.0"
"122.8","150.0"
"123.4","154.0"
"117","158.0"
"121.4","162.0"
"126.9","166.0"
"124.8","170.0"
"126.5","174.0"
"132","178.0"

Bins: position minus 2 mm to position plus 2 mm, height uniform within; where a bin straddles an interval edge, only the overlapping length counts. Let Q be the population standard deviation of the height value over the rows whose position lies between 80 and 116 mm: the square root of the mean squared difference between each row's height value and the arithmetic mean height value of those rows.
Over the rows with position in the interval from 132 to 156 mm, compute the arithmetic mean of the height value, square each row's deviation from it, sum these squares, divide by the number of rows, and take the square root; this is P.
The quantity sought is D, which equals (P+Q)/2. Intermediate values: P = 1.3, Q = 3.39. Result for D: 2.35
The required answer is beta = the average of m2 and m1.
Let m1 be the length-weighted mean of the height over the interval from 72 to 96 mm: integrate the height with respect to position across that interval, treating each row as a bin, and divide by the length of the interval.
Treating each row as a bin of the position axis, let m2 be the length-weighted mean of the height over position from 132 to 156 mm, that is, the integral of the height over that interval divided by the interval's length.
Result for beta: 120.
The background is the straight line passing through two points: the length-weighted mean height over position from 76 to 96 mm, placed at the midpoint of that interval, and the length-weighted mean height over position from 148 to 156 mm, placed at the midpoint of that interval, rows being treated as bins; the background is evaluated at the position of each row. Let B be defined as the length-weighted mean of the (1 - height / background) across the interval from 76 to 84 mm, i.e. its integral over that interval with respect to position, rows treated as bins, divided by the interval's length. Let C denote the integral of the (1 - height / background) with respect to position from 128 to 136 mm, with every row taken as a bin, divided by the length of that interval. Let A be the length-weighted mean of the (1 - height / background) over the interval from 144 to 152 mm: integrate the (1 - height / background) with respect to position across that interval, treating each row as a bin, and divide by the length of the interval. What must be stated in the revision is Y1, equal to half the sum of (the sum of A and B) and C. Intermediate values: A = 0.01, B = -0.014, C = 0.005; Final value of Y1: 0.001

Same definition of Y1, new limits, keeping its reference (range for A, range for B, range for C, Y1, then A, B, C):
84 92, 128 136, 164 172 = 0.009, 0.02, 0.005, -0.012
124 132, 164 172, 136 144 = -0.002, 0.00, -0.012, 0.007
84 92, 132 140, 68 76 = -0.005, 0.02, -0.002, -0.031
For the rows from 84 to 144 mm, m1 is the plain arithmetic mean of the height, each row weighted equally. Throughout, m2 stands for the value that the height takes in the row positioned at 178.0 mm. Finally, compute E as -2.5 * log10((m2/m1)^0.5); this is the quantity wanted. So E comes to -0.048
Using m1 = 121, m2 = 132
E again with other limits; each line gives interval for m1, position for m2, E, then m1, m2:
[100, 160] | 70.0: 0.016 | 122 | 118.2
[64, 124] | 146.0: -0.002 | 120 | 120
